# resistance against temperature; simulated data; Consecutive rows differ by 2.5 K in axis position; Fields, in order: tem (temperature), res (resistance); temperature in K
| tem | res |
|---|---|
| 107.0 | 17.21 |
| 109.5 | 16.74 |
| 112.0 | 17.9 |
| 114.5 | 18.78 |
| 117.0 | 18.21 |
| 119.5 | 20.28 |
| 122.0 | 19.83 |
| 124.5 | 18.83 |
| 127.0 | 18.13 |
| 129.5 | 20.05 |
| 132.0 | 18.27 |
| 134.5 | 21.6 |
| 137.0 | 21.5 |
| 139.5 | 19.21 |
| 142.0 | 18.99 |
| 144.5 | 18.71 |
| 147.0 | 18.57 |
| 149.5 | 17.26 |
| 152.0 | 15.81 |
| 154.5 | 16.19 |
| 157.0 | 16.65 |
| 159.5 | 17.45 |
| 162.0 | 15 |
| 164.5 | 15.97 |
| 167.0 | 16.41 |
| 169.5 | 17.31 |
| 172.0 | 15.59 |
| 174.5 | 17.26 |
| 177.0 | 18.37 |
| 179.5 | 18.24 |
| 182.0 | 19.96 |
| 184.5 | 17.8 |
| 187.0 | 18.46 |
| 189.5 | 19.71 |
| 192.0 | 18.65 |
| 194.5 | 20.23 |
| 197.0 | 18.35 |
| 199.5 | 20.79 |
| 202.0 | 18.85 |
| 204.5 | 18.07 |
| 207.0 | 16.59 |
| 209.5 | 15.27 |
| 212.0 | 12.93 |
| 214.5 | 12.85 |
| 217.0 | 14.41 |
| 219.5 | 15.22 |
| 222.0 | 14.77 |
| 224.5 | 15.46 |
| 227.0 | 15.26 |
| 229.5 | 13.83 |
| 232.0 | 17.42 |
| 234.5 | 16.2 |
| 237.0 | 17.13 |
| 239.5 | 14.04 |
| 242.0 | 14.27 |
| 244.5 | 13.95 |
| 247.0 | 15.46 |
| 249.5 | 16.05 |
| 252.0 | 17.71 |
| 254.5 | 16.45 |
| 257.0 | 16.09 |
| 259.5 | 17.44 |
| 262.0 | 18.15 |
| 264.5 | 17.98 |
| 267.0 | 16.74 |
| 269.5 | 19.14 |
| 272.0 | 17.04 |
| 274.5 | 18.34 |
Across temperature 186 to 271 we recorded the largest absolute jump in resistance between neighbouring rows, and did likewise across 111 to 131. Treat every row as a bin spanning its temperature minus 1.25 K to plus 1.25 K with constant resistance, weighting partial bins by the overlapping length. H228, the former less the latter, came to 1.5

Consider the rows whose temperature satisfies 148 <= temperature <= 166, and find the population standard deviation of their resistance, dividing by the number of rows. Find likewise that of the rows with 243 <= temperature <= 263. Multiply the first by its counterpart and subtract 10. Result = -8.99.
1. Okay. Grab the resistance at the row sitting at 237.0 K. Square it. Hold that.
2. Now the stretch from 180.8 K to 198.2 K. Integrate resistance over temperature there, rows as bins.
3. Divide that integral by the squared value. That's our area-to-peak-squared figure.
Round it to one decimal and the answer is 1.1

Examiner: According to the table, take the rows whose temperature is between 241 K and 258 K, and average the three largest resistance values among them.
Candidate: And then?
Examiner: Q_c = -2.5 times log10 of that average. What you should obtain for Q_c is -3.06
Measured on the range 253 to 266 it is -3.13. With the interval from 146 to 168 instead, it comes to -3.12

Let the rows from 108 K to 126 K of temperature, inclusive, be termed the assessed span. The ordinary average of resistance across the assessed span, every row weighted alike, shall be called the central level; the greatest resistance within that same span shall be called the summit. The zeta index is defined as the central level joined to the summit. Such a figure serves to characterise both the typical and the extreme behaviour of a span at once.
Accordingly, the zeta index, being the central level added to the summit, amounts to 39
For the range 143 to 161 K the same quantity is 36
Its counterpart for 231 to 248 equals 33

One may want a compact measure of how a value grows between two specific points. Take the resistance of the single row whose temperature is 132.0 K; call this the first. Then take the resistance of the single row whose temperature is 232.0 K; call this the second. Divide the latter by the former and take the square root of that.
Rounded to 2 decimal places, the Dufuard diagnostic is 0.98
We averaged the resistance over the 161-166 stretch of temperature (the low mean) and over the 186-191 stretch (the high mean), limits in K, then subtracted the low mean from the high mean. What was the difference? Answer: 4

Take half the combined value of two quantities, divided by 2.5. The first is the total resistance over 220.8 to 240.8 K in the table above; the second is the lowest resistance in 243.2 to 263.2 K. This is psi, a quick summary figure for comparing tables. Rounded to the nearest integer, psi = 28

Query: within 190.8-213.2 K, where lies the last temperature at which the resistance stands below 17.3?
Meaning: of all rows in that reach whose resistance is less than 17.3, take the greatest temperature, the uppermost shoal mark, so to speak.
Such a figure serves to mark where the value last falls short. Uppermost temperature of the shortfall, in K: 212.0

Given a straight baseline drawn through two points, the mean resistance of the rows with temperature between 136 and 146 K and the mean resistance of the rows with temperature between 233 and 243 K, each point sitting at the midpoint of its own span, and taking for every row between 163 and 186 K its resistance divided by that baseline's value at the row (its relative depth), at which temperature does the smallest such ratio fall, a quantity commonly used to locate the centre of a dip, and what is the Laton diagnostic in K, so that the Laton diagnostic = 172.0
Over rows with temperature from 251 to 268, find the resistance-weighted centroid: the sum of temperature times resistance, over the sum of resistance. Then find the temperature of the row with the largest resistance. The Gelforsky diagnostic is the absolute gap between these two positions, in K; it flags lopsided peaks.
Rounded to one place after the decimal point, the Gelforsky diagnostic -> 2.5 K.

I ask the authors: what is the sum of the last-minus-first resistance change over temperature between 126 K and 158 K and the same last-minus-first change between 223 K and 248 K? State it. -1.5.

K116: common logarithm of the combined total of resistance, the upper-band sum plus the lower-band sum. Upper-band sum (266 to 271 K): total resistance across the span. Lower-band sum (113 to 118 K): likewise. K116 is 1.86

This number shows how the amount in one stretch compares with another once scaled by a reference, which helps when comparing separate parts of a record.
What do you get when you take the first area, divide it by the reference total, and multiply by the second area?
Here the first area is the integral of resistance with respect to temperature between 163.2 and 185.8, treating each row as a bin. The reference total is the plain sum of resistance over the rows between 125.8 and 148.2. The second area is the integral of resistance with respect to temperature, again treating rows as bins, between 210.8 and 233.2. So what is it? 740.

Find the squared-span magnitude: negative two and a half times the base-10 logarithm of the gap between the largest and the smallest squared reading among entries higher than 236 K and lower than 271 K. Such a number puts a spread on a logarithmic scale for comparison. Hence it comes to -5.59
